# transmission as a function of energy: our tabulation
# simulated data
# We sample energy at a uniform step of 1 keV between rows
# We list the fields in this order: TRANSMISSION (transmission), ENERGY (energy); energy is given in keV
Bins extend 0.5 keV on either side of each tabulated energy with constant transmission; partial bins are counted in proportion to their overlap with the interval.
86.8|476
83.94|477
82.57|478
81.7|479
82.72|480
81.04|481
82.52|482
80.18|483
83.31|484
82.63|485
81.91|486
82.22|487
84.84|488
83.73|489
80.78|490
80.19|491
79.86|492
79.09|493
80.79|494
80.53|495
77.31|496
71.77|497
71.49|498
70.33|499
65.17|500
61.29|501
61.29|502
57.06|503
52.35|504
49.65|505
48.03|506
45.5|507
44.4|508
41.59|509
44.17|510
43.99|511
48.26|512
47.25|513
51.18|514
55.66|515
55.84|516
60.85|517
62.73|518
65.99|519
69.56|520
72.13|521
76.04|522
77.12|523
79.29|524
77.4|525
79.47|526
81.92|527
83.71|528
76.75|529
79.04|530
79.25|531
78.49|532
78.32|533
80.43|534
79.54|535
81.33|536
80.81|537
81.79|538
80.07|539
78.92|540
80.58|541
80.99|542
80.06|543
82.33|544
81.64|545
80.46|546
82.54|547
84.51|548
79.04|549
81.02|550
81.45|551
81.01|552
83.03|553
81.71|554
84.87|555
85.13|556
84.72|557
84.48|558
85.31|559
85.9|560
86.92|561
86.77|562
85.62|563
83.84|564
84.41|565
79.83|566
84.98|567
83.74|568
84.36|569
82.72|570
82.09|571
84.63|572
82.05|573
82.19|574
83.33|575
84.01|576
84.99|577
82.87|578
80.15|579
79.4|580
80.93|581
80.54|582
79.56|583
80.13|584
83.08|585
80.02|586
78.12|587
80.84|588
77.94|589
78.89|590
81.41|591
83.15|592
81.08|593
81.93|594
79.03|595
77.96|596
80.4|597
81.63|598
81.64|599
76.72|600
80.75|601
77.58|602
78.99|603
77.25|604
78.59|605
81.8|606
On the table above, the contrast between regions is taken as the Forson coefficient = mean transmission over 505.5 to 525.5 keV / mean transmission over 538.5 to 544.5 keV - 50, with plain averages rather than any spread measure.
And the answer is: -49.28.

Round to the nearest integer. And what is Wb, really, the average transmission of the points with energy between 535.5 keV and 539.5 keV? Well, 81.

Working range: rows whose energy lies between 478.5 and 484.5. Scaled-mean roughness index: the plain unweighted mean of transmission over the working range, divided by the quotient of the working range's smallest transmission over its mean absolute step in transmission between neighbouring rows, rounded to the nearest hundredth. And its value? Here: 1.97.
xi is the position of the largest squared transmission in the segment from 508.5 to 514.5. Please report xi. 514 keV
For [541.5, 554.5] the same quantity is 548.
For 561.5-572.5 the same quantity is 562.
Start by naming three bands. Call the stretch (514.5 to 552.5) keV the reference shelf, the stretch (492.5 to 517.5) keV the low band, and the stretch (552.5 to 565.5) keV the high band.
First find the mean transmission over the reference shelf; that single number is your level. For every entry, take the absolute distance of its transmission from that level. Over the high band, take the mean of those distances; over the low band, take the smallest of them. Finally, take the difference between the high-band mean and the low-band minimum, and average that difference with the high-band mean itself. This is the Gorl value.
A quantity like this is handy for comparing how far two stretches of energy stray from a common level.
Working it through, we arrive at 7.6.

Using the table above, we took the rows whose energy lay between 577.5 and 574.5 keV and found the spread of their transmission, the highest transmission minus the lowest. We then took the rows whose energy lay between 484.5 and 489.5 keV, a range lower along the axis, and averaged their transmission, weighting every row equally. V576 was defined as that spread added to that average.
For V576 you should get 85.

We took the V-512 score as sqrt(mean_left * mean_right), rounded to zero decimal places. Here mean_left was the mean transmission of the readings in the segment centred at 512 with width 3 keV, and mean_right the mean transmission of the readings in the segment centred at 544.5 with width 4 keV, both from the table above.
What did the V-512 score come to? 61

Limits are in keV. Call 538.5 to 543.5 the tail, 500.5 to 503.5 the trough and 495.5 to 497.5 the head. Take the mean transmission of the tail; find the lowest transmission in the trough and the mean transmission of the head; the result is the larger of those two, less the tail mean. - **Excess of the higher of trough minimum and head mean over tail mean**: -5.6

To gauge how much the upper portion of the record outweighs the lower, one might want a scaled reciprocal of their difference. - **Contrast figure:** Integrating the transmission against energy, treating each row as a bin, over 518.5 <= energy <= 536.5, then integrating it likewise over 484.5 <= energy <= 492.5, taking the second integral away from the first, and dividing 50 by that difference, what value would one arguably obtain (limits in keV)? 0.068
